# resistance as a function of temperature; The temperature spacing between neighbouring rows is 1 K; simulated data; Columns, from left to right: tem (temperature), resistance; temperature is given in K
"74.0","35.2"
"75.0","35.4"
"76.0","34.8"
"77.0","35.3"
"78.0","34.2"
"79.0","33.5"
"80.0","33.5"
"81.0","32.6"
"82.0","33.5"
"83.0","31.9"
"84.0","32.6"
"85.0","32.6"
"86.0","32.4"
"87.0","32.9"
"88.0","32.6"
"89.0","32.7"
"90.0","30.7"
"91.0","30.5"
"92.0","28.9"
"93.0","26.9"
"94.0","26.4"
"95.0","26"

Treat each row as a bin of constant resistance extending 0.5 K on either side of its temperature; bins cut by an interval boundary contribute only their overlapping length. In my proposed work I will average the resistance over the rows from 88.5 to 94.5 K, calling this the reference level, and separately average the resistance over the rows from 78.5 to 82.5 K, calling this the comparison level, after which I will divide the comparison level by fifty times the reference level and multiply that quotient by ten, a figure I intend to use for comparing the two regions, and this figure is 0.227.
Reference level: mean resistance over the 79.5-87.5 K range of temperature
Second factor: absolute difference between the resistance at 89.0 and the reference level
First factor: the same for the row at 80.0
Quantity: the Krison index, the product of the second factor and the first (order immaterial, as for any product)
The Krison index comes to 0.0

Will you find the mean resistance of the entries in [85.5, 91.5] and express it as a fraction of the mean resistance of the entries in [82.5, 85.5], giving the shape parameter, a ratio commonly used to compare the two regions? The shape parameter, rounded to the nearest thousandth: 0.988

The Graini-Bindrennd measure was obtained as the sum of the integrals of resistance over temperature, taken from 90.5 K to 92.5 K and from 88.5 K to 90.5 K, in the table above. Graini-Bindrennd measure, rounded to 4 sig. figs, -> 122.8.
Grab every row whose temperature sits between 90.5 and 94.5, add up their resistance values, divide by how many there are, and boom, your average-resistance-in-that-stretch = 28.2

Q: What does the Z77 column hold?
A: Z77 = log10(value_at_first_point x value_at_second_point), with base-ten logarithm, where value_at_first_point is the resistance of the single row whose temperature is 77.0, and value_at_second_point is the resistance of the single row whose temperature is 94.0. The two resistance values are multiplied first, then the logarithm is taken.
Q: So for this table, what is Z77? 2.97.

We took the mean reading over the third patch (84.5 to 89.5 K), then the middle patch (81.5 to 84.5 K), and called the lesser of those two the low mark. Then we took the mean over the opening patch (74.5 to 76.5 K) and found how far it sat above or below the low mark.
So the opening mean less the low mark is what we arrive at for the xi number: 2.5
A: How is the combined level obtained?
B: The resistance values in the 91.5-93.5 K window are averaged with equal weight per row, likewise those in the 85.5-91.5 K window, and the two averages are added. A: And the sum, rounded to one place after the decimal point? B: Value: 59.9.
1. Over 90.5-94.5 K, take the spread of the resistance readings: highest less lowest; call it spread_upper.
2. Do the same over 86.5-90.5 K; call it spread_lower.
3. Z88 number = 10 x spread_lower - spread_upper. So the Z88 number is 18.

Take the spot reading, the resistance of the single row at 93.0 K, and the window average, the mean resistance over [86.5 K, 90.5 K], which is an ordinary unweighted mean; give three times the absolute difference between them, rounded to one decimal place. 16.0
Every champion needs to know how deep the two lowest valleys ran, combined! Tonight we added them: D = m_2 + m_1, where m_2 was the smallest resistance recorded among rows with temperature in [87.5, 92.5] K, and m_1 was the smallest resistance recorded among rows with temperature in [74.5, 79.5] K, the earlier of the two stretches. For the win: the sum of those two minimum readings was 62.4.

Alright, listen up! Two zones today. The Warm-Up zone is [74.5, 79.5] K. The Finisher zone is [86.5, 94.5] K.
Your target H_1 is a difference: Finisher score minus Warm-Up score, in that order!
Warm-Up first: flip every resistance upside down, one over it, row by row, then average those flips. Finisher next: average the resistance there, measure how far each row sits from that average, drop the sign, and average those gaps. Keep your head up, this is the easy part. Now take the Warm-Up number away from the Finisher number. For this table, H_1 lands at 2.1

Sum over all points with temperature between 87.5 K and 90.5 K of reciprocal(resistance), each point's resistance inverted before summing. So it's 0.094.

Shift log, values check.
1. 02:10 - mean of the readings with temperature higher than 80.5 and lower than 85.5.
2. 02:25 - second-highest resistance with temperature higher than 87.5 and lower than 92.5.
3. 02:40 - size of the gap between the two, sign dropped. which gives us 0.0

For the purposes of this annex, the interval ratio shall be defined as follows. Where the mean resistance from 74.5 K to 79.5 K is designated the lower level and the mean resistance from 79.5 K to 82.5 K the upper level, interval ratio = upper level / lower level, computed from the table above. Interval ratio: 0.96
